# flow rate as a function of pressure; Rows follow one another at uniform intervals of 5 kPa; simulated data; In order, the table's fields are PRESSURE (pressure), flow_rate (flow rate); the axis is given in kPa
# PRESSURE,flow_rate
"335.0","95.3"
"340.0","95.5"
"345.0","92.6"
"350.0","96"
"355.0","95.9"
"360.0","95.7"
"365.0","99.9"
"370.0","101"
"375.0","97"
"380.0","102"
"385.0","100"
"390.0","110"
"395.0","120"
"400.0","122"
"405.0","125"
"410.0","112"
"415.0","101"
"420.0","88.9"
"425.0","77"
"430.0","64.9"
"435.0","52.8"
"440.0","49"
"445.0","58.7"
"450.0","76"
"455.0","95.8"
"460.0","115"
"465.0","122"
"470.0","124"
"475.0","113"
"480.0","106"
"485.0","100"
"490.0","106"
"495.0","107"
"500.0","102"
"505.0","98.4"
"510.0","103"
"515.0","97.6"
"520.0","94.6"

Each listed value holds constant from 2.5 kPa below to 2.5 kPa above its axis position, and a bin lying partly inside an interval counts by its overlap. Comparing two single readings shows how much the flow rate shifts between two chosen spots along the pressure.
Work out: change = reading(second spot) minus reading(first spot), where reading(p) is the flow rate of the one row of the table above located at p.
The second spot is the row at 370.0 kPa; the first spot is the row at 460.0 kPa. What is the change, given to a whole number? -14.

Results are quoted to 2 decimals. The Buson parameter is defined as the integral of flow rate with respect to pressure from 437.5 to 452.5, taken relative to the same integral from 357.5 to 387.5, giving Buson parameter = 0.31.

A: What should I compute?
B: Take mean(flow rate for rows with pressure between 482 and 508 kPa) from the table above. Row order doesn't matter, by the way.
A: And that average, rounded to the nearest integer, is 103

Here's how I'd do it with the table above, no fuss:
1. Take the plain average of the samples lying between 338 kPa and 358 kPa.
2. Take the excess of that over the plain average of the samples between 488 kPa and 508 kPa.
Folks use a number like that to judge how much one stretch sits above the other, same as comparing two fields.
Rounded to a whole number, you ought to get -8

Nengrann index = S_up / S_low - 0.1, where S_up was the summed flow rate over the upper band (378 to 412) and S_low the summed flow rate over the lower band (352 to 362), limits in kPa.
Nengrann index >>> 4.0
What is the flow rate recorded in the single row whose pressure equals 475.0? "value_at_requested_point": 113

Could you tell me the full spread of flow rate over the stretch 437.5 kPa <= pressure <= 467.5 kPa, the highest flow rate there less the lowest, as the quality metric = 73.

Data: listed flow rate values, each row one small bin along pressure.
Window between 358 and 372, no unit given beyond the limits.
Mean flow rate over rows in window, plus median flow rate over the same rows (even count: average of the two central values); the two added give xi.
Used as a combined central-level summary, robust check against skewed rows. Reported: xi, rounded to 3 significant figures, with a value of 199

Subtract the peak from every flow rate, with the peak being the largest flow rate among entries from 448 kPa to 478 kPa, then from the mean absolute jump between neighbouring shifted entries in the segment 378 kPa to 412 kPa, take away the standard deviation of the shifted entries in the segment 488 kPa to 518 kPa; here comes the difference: 3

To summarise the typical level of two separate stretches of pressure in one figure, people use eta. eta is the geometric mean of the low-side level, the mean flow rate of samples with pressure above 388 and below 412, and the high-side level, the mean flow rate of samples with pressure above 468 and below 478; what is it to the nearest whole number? 118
